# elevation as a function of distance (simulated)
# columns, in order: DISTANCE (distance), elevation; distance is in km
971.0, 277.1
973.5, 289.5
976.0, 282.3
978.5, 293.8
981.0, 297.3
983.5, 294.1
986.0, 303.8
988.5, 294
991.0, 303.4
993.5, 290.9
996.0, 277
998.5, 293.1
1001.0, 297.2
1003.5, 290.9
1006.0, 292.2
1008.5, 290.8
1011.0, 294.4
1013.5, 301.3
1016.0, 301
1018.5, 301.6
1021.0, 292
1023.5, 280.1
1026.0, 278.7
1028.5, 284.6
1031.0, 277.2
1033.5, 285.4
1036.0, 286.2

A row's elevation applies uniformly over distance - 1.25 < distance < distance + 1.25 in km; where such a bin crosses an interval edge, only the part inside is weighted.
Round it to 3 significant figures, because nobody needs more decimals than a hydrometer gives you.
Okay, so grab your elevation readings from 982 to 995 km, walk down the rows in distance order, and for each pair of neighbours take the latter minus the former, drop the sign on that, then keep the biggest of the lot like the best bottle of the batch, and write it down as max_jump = 12.5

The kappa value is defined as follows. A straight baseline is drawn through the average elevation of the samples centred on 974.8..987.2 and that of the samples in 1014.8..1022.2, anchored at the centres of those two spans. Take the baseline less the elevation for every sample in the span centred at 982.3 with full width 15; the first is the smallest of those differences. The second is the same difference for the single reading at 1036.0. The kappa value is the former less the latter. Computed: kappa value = -23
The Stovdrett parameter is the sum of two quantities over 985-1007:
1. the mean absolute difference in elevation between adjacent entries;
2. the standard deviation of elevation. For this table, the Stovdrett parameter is 17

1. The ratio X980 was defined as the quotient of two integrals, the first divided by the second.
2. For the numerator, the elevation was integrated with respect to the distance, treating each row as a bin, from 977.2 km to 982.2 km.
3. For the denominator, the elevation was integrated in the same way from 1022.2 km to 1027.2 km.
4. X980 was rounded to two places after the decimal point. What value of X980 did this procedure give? 1.06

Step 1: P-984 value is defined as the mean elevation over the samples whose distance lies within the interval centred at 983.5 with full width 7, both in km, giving 298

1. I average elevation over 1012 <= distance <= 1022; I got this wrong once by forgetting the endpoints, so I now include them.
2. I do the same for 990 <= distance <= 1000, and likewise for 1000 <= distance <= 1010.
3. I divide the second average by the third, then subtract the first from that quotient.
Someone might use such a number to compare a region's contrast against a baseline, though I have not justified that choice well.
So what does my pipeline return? -298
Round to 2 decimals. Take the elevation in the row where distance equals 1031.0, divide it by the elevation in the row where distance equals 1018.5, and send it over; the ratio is 0.92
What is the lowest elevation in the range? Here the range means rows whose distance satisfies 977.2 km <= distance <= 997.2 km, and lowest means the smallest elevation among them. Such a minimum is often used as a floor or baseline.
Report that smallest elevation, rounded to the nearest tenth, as 277.0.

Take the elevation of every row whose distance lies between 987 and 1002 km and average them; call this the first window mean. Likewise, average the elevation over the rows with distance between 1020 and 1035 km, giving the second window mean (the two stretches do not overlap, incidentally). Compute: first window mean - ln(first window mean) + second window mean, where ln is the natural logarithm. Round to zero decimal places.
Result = 570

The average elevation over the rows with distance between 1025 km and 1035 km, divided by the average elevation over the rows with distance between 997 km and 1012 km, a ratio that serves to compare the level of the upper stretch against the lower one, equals 0.96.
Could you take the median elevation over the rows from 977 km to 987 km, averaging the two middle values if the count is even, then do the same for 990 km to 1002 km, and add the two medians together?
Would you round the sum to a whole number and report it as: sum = 589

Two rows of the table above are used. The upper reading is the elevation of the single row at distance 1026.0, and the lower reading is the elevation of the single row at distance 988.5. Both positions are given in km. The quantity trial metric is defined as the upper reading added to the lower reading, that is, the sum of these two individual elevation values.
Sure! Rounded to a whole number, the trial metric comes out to 573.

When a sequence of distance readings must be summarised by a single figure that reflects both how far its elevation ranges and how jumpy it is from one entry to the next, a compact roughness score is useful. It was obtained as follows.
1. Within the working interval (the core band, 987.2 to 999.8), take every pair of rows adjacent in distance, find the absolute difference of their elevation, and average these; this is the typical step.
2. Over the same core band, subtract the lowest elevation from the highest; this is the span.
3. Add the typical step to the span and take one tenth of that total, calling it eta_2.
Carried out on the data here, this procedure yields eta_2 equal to 3.9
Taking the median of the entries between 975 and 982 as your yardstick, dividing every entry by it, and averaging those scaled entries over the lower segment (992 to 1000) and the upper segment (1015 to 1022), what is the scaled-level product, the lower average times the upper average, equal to 0.99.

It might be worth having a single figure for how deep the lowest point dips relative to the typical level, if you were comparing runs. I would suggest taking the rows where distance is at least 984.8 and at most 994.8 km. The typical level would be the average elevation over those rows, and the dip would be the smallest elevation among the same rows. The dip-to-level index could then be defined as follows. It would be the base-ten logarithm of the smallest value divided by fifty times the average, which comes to -1.71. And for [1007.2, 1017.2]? -1.71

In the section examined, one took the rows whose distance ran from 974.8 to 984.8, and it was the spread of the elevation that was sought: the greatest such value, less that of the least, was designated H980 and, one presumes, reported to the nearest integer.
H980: 15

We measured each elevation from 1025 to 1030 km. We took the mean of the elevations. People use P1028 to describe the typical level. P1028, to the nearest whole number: 282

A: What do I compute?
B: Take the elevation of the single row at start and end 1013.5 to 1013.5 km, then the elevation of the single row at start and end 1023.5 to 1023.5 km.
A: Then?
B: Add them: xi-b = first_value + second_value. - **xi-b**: 581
